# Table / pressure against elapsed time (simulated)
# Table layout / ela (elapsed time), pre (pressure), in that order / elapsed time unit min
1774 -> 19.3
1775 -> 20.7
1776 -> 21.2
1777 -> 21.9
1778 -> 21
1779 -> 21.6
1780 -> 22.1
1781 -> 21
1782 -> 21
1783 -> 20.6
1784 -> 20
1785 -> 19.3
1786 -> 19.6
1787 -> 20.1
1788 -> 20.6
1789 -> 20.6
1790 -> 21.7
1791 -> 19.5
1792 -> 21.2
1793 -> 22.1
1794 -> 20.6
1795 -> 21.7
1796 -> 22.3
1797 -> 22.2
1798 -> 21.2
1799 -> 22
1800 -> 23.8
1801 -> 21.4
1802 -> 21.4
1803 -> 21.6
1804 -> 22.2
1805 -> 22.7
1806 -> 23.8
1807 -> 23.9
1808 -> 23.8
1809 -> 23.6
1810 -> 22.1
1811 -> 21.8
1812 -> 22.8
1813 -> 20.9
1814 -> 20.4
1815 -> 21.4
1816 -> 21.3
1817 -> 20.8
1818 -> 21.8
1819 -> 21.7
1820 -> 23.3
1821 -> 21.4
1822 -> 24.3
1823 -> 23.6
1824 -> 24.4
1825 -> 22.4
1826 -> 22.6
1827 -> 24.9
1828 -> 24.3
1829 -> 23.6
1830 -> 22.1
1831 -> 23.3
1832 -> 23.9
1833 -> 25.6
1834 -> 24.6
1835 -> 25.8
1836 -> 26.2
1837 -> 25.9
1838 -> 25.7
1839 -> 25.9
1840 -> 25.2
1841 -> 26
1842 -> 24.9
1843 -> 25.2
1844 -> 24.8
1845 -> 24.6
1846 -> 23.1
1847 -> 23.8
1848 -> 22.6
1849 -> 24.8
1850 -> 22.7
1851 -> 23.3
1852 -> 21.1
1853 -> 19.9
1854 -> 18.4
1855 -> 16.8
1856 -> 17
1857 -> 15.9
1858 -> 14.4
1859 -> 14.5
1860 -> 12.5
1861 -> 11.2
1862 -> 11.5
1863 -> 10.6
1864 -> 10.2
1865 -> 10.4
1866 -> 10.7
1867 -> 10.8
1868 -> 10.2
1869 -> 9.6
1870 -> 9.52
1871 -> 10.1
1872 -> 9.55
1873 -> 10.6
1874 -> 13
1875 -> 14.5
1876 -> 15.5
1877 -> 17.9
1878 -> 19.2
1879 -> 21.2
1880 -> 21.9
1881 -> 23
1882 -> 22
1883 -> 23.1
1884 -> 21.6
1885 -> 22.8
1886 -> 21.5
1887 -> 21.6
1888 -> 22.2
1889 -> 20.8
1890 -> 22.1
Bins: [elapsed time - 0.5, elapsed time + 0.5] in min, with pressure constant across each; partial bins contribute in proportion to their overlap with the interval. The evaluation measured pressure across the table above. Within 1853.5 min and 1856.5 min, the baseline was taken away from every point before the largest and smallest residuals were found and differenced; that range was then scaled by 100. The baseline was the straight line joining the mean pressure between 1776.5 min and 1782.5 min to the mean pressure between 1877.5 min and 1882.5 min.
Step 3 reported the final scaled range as 160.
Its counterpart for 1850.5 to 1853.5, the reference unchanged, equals 340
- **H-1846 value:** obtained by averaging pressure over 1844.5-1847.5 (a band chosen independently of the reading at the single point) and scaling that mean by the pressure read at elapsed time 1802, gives 510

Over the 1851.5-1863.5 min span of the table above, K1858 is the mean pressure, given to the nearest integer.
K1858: 15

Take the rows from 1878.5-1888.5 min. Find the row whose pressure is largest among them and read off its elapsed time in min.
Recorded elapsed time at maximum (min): 1883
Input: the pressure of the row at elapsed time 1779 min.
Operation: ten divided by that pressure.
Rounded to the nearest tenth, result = 0.5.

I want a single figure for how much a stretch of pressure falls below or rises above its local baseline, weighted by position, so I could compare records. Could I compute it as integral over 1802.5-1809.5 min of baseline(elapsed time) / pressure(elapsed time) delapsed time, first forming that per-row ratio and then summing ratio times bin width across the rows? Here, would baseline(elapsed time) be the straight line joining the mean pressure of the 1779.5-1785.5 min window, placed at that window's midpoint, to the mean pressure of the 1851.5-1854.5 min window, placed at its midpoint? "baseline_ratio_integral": 6.2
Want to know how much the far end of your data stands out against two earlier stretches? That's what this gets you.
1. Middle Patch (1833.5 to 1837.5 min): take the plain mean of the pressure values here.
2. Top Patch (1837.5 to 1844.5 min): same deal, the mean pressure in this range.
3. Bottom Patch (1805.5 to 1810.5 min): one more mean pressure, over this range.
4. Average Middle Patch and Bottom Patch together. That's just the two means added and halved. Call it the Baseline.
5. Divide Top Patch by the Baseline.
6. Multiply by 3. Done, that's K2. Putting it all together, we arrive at 3.10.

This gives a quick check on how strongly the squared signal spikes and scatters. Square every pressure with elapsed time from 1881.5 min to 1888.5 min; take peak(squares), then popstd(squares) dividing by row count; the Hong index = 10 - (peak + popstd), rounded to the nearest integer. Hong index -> -550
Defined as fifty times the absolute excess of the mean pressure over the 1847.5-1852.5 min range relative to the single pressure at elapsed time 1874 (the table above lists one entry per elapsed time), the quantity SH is 495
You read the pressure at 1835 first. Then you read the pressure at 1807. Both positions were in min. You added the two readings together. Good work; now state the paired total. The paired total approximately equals 50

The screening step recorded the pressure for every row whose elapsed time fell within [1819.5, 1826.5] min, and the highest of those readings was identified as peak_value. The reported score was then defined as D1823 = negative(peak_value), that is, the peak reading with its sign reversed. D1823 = -24.4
